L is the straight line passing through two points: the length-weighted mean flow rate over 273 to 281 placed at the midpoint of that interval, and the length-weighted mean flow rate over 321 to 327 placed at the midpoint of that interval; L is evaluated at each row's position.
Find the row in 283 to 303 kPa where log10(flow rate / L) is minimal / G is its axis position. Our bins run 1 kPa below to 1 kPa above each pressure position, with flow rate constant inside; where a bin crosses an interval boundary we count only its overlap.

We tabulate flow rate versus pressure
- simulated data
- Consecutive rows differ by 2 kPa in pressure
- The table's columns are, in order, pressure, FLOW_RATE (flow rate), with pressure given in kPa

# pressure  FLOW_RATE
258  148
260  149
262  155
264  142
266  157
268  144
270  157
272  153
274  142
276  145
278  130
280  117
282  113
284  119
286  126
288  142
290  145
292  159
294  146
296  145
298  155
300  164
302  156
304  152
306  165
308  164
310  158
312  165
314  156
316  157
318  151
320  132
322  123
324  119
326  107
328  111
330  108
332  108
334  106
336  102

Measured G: 284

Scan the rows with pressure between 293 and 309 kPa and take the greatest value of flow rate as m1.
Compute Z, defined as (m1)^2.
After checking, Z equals 27225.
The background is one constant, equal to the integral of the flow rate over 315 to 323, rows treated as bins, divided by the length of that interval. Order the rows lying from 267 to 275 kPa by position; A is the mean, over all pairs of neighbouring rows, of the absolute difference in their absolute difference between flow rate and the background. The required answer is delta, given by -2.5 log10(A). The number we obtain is -2.43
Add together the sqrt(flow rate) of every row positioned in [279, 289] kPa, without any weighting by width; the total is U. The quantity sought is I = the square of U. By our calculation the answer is 3080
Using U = 55.5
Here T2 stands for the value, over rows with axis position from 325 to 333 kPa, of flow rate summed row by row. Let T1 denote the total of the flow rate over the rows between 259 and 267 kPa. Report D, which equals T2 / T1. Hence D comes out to 0.7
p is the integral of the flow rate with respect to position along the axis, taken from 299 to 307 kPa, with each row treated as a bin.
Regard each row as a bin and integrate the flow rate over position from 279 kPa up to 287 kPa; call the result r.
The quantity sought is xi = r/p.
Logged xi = 0.7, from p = 1274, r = 950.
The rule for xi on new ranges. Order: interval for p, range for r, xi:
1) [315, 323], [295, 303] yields 1.1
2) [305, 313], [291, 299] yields 0.9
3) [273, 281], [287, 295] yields 1.1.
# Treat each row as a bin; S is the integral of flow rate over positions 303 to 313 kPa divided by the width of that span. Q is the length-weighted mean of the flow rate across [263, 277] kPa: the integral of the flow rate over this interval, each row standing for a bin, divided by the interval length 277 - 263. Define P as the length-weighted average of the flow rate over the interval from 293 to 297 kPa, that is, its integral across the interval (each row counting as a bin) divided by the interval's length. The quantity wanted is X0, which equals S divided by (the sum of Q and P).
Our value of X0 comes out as 0.547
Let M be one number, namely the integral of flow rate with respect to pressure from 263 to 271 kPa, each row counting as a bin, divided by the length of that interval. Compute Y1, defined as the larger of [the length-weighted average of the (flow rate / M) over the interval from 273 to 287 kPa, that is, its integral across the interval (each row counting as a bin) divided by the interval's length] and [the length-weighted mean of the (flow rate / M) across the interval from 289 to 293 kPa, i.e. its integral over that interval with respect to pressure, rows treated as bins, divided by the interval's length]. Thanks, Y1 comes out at 1.01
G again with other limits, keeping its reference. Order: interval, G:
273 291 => 282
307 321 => 320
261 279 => 278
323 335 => 326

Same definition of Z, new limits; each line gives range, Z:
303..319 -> 27225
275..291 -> 21025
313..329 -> 24649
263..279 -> 24649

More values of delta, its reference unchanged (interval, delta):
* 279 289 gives -2.21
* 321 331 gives -1.90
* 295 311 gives -2.16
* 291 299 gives -2.26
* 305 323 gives -1.76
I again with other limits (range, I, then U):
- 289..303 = 7486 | 86.5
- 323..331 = 1779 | 42.2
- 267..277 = 3704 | 60.9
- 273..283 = 3227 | 56.8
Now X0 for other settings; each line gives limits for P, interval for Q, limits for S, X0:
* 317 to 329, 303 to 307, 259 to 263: 0.538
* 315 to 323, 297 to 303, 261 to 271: 0.505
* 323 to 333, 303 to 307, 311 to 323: 0.548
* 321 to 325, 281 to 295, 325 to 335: 0.421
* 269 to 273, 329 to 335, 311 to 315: 0.612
